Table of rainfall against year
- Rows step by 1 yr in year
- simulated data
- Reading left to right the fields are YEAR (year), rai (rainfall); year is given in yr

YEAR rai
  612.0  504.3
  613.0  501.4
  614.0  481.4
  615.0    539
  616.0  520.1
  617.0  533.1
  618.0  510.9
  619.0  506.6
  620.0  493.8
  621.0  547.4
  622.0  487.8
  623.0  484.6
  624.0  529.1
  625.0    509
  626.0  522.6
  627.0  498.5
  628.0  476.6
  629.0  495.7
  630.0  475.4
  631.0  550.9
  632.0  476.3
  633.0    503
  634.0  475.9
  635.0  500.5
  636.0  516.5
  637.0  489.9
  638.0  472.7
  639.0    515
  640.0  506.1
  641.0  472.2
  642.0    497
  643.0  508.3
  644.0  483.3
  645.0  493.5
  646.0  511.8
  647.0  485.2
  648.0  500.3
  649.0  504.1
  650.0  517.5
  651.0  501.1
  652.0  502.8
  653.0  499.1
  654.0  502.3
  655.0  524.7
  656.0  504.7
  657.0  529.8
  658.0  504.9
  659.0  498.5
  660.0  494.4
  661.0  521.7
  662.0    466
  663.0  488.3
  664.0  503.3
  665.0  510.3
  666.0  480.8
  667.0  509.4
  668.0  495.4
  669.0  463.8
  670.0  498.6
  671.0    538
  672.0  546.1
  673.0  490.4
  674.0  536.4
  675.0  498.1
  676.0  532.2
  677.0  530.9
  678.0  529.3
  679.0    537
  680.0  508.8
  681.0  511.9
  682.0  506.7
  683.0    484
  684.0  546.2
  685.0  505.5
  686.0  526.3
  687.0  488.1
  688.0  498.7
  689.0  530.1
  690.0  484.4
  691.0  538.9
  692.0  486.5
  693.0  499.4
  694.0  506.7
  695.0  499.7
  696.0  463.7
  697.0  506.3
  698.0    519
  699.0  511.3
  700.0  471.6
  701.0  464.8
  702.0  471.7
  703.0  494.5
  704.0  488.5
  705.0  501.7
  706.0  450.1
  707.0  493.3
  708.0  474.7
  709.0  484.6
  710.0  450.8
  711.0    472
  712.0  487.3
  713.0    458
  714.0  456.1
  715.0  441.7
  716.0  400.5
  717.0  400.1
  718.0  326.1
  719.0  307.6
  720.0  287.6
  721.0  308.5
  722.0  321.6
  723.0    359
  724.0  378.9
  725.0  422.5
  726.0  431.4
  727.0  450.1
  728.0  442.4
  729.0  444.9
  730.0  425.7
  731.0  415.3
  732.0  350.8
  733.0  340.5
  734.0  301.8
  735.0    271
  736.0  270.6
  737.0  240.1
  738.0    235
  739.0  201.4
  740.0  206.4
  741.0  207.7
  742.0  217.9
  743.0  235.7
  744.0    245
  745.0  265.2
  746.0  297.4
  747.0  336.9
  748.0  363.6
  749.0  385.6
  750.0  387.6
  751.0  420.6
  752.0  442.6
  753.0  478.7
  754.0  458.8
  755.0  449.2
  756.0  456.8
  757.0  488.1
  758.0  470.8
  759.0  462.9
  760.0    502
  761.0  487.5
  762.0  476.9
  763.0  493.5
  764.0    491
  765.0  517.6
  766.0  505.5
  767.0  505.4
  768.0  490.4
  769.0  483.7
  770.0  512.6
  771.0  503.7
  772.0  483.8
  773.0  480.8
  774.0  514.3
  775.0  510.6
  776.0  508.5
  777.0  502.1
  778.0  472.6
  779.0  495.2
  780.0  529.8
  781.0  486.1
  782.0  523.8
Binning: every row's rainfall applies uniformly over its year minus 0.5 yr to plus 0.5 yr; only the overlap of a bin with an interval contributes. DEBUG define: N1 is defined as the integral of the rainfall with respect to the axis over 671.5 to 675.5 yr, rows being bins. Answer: 2071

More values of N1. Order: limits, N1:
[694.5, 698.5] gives 1989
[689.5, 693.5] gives 2009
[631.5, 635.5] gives 1956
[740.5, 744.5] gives 906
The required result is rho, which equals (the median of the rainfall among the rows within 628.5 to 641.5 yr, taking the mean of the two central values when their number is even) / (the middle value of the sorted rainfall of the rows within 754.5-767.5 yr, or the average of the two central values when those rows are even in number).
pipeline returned 1.02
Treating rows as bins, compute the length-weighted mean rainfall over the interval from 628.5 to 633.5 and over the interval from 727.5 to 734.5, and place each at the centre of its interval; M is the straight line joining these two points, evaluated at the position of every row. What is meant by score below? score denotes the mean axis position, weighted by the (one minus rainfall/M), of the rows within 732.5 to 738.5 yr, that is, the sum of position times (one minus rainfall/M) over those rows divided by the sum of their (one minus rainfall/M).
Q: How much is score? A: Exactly 736.0 yr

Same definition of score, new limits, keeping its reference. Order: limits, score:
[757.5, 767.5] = 762.9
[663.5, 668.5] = 666.0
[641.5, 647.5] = 644.5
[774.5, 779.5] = 776.9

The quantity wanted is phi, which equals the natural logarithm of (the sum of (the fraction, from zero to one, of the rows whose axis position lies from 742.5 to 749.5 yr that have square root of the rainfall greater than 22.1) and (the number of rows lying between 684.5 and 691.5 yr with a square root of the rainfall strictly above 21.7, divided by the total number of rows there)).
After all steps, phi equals 0.00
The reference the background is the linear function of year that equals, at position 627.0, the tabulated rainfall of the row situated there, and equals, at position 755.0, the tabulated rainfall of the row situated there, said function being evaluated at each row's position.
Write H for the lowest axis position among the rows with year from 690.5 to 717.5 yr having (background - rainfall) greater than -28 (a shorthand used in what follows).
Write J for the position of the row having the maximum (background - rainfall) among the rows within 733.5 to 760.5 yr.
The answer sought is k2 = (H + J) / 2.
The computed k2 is 715.5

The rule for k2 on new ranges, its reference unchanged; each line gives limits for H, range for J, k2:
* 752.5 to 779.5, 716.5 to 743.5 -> 746.5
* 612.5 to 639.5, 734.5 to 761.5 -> 676.0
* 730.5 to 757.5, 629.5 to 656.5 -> 680.5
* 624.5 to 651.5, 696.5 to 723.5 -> 672.5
